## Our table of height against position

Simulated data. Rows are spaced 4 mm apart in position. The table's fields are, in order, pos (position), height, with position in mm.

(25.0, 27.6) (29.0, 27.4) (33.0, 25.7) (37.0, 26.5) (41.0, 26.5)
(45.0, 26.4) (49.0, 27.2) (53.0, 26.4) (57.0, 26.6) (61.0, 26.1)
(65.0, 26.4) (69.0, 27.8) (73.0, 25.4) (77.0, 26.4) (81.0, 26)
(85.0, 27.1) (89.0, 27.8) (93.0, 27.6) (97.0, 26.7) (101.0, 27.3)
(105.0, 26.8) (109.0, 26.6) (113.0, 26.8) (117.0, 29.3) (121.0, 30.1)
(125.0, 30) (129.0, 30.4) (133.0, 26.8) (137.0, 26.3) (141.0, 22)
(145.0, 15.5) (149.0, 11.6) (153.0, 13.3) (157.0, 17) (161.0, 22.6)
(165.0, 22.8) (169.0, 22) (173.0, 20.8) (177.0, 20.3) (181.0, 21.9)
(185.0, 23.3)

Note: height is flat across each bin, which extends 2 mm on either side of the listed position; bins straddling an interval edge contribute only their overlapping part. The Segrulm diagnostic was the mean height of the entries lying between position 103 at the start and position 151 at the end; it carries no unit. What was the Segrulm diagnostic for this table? 25.2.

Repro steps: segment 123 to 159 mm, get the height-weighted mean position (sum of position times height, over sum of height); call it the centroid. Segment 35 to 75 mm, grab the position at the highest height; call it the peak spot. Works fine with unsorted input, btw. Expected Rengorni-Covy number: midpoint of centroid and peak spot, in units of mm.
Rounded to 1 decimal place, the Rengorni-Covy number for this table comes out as 103.5 mm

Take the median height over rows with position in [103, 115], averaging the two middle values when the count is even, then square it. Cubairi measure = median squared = 718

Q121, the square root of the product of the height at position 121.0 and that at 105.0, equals 28.4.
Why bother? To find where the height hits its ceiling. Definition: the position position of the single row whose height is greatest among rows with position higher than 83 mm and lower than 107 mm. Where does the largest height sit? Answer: 89.0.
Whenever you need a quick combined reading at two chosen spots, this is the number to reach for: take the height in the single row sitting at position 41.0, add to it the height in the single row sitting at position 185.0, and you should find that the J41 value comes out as 49.8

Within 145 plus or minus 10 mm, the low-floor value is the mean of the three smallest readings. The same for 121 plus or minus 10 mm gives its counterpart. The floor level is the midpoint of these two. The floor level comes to 21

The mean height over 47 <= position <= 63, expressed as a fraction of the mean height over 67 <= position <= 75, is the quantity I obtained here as 1.00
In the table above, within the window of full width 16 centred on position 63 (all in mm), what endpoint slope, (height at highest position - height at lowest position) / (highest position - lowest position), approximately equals 0.10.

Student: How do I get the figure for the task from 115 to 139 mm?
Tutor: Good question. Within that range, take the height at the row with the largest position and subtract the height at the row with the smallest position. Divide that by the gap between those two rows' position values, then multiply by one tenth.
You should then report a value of -0.015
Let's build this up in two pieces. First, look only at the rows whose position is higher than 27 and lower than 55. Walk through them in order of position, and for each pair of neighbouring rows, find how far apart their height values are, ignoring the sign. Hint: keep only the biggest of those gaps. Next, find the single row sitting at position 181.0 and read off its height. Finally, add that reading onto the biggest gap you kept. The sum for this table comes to 24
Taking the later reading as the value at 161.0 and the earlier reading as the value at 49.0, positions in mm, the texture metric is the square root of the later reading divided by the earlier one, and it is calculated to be 0.91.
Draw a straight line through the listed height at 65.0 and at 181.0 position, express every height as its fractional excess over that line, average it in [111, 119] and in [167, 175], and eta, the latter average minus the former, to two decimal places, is -0.19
